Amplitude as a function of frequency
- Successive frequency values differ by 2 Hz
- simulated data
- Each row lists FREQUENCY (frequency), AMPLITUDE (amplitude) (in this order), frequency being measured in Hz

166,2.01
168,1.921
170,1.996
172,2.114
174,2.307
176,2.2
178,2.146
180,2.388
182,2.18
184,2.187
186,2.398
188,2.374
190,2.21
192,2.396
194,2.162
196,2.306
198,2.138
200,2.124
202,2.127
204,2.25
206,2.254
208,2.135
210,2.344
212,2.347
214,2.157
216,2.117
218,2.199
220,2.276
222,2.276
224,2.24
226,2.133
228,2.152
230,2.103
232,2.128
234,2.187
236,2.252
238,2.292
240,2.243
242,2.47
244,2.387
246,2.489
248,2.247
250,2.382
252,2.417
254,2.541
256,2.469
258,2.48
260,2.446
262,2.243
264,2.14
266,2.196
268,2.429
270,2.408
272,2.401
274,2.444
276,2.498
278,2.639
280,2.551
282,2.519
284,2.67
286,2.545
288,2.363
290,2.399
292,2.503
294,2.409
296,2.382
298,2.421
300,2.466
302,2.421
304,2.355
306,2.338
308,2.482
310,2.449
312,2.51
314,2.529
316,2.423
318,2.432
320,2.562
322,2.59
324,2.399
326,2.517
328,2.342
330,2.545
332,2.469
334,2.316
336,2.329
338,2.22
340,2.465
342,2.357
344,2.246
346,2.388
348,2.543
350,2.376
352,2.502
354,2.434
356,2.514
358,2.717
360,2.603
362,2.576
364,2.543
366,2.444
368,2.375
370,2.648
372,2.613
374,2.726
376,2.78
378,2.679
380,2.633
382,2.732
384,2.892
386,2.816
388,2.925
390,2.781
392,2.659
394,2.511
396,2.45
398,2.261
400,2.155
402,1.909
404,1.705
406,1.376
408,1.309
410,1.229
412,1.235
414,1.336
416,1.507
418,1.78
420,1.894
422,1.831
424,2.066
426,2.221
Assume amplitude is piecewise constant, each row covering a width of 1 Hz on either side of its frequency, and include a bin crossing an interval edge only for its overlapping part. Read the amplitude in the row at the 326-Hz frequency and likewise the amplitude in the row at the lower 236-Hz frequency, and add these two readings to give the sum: 4.8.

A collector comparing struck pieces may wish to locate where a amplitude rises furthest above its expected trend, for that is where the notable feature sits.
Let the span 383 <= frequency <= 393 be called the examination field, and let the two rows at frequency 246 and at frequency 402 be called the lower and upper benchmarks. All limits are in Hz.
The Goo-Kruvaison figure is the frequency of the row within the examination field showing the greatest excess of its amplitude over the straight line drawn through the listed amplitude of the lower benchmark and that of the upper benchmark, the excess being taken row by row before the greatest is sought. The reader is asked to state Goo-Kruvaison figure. 388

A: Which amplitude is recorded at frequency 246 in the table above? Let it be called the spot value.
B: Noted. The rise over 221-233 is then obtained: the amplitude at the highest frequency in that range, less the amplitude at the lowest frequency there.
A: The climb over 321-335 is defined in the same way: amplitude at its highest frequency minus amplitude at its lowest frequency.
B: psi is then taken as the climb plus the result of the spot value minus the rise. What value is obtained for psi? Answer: 2.36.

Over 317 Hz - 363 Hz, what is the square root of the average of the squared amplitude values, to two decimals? 2.46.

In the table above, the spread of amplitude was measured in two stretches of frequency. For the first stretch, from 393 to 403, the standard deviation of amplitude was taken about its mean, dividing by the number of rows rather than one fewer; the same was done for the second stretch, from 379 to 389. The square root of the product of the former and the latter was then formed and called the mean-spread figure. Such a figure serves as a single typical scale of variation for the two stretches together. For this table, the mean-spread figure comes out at 0.15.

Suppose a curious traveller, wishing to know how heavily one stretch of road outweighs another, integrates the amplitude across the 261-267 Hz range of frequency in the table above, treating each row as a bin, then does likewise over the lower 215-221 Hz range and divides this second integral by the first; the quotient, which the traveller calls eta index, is 1.00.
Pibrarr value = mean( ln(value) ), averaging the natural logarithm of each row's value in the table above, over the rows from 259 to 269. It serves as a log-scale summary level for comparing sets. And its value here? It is 0.83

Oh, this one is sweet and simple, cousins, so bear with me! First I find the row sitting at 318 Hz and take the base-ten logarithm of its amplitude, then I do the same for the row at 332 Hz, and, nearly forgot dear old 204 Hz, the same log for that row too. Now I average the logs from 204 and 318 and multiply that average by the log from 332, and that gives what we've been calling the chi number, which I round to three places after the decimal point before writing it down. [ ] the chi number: 0.145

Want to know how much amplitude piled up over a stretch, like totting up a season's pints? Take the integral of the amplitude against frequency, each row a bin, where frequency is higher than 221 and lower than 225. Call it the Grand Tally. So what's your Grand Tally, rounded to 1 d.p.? 9.0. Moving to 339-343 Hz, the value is 9.6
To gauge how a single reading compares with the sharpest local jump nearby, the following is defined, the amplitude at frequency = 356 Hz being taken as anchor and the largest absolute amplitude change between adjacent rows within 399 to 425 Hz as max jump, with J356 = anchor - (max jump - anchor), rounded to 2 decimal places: 4.70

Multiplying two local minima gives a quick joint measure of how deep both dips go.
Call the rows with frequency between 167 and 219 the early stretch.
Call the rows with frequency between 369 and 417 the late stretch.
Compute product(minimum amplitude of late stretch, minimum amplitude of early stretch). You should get 2.4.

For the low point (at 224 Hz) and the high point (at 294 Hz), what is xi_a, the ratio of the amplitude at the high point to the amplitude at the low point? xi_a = 1.08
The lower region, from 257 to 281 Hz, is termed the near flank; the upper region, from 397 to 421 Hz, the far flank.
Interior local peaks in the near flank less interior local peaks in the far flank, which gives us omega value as 2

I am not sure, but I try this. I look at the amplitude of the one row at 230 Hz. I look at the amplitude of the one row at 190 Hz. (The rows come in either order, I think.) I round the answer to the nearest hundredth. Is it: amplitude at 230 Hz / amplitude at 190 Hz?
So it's 0.95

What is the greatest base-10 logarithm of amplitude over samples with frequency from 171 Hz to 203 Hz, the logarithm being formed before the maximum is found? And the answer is 0.38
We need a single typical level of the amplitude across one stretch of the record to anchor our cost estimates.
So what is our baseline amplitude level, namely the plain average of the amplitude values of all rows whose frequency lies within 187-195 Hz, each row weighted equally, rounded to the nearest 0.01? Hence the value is 2.29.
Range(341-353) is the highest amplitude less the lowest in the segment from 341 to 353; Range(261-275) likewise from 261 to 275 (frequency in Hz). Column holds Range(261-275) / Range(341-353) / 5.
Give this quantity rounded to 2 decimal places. 0.20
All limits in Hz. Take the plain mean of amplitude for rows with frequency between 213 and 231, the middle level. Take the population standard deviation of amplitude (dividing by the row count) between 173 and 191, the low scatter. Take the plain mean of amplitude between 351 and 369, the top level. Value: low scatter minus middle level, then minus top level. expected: -4.6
